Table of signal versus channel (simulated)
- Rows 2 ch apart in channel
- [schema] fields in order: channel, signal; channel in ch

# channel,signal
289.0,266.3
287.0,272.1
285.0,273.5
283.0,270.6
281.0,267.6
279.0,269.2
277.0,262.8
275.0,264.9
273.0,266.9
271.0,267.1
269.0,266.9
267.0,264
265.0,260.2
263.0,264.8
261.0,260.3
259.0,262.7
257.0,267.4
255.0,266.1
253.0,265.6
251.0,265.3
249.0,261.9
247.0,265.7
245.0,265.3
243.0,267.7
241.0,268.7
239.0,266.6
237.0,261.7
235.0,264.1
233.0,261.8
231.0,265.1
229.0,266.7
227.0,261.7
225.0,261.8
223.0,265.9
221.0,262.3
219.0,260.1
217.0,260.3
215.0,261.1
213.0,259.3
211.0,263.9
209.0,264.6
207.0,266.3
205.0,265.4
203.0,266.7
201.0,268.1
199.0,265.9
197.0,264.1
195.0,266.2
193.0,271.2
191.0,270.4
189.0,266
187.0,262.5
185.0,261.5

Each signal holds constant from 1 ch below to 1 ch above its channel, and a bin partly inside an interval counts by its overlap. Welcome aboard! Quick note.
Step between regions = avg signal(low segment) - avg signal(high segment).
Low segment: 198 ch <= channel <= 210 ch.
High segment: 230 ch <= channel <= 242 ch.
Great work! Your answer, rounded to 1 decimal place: 1.5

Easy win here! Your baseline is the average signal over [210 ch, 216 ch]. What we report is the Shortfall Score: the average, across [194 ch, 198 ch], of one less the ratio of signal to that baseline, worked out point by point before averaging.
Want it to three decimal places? -0.014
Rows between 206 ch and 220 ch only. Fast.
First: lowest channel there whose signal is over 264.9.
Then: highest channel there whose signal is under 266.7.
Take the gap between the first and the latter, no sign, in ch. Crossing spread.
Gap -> 12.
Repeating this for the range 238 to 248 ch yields 8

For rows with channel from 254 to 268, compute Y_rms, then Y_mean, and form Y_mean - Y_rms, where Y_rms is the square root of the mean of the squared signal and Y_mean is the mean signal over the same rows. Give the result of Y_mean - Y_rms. -0.012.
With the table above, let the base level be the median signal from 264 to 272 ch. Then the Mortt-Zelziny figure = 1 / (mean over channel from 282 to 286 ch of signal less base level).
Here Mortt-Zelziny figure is 0.2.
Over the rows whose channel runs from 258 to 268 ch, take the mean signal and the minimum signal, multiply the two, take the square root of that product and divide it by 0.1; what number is 2613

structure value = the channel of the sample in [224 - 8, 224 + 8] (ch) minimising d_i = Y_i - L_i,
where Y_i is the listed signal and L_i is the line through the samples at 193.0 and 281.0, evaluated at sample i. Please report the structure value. 219.0 ch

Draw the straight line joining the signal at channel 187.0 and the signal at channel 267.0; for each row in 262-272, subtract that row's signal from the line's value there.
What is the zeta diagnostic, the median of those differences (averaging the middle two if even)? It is -0.9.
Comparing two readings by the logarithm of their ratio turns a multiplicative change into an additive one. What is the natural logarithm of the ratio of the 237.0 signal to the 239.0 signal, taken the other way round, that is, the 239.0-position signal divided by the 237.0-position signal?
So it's 0.019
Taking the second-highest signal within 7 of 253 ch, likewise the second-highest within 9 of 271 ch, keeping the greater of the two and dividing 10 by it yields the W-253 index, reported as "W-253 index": 0.0374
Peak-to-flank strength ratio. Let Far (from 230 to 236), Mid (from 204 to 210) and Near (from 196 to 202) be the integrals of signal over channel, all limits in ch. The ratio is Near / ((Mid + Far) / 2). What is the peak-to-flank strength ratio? 1.01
